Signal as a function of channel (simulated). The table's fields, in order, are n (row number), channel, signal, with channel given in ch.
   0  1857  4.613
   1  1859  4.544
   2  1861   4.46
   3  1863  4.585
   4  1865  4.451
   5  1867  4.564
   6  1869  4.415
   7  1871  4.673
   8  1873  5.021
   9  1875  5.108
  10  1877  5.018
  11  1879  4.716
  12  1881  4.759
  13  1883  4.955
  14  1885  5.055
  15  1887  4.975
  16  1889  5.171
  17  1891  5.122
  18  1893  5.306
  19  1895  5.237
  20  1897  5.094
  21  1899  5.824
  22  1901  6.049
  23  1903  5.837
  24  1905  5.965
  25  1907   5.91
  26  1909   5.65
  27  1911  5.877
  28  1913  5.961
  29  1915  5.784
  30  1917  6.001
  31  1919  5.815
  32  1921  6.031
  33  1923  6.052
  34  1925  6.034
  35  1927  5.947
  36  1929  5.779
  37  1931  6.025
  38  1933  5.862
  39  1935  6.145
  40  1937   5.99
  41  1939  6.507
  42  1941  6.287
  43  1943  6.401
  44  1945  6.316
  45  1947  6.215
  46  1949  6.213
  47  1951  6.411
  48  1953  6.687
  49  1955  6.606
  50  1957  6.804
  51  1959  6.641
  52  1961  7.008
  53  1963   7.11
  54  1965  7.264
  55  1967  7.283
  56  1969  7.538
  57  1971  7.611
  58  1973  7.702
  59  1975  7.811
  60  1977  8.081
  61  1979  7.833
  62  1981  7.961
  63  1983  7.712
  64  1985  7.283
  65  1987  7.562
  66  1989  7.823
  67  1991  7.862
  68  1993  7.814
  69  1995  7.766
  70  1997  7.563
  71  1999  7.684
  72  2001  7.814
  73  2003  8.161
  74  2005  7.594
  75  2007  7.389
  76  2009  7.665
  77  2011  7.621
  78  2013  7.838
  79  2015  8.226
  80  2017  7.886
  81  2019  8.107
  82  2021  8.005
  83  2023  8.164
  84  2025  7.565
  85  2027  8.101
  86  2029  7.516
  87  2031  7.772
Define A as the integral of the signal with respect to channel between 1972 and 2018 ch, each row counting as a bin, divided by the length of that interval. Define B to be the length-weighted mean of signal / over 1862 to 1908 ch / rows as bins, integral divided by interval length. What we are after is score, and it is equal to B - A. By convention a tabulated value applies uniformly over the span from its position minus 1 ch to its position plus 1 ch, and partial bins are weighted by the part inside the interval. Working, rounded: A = 7.8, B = 5.1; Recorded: -3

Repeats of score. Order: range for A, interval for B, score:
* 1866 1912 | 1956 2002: 2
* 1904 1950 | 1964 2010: 2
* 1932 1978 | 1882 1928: -1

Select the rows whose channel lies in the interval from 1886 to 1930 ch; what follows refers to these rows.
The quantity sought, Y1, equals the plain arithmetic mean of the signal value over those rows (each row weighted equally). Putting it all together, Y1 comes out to 5.70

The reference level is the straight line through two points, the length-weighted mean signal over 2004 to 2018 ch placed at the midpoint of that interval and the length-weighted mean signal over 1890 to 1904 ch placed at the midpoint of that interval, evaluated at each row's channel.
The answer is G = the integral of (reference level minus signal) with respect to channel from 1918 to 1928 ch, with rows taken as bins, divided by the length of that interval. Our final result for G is 0.03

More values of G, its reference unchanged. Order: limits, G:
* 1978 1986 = -0.52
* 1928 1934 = 0.28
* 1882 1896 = 0.22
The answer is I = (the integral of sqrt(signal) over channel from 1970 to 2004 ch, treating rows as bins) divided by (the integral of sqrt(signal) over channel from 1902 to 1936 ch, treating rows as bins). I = 1.15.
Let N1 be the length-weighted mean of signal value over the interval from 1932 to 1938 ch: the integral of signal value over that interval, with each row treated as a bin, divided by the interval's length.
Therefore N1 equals 6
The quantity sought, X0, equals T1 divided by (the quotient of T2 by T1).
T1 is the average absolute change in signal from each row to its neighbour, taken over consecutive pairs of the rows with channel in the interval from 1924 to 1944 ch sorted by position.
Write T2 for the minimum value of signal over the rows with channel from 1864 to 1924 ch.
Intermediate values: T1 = 0.22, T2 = 4.415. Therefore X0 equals 0.0107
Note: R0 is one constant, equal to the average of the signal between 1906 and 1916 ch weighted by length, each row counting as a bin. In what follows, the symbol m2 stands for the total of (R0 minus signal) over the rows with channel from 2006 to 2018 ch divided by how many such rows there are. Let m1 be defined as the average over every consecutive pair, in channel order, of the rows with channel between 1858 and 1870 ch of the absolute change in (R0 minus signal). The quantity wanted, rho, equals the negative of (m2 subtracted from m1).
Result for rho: -2.06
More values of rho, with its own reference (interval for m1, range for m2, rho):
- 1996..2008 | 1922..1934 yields -0.39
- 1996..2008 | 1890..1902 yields 0.12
